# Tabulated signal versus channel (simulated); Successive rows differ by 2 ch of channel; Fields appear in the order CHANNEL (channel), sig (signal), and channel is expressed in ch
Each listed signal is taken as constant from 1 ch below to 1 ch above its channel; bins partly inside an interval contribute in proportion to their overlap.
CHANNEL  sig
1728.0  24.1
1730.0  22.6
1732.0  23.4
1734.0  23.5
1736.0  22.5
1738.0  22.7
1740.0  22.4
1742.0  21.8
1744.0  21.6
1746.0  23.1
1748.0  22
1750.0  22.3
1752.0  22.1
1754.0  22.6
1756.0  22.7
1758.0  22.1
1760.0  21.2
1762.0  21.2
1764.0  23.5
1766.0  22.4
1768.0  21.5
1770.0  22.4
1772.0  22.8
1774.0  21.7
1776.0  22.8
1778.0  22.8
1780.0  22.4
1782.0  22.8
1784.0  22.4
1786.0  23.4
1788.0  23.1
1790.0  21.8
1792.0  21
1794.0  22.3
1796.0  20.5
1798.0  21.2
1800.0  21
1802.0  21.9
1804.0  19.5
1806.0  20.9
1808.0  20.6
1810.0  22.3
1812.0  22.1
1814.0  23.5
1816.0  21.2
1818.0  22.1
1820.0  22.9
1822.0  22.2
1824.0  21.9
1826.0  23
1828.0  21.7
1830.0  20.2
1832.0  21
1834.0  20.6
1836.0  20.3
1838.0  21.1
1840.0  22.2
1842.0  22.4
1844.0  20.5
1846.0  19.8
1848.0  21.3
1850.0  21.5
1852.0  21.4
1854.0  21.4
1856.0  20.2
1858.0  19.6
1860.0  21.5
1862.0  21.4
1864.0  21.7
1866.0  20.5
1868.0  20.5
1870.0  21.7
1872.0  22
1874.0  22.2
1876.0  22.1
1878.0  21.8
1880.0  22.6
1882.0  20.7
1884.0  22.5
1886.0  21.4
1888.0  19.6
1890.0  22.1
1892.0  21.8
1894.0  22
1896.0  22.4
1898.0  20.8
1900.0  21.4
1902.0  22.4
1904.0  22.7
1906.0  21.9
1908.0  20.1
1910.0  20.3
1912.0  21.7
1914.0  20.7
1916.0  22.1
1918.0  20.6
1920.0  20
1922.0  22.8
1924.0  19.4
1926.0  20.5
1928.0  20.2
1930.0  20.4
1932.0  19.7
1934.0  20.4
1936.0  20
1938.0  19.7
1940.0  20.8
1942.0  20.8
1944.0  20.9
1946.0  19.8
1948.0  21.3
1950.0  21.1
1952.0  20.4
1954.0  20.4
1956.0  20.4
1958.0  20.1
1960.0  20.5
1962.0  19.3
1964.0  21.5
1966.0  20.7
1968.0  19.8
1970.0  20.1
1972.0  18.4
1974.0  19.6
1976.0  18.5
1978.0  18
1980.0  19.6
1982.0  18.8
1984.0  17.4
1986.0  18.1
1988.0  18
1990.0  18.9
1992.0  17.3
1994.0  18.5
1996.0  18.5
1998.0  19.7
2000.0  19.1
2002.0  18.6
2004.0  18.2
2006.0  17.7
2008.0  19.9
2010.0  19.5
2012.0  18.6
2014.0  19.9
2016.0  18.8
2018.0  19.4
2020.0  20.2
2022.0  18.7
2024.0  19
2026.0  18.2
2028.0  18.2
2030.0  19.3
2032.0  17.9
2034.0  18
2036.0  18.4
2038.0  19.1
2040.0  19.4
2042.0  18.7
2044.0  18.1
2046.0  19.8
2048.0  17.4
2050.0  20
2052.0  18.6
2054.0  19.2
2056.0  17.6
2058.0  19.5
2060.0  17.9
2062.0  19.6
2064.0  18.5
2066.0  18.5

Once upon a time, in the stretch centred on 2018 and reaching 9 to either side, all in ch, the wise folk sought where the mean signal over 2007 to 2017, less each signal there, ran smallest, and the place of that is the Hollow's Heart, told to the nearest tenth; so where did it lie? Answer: 2020.0 ch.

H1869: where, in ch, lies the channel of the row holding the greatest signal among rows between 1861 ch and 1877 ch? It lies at 1874.0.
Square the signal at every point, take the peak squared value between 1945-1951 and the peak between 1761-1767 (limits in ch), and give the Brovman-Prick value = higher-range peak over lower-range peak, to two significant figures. 0.82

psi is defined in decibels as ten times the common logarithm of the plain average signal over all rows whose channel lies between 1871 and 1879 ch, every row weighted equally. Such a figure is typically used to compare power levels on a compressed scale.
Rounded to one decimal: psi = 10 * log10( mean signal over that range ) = 13.4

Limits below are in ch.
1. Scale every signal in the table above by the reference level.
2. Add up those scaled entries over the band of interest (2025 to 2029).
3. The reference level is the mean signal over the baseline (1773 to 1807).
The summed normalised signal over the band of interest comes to 1.67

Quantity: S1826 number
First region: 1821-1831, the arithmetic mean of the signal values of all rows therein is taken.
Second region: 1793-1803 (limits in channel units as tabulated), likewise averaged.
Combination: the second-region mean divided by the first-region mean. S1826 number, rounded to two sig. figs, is 0.98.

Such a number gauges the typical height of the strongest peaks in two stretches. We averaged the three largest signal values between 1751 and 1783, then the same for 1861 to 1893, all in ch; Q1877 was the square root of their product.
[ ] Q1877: 22.7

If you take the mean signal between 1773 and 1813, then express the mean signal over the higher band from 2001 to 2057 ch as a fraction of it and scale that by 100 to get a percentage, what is 86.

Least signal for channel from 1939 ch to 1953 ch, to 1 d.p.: 19.8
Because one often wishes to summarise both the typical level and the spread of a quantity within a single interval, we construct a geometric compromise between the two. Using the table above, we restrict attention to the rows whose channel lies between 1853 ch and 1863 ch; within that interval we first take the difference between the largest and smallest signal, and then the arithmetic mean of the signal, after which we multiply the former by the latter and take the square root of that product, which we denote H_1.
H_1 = 6.3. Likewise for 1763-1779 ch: 6.7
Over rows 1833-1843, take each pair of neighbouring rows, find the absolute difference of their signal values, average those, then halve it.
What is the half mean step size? 0.30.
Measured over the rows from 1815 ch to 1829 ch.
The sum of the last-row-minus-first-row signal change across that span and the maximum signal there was 23.5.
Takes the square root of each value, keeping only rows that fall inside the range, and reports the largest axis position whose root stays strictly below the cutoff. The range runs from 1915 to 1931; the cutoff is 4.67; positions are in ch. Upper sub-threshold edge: 1930.0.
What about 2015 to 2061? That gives 2060.0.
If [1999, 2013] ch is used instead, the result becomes 2012.0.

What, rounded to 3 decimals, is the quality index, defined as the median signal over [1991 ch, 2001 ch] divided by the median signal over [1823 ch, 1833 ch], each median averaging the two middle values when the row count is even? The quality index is 0.853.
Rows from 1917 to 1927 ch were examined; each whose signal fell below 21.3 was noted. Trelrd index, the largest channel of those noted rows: 1926.0 ch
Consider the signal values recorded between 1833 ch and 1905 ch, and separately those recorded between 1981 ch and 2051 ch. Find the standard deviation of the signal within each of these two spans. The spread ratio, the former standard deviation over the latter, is 1.1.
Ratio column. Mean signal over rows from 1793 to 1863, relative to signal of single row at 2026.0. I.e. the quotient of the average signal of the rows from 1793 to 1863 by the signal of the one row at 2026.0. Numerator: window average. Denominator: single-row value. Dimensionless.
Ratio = 1.17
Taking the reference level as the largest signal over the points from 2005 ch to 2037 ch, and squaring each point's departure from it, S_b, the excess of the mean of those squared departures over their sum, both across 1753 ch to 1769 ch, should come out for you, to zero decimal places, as -31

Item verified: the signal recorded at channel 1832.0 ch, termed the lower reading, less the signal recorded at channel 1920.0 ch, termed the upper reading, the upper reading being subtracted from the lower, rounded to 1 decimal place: 1.0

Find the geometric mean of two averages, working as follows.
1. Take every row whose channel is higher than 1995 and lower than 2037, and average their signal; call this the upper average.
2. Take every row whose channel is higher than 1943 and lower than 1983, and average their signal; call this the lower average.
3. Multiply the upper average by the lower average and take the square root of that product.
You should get 19.4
